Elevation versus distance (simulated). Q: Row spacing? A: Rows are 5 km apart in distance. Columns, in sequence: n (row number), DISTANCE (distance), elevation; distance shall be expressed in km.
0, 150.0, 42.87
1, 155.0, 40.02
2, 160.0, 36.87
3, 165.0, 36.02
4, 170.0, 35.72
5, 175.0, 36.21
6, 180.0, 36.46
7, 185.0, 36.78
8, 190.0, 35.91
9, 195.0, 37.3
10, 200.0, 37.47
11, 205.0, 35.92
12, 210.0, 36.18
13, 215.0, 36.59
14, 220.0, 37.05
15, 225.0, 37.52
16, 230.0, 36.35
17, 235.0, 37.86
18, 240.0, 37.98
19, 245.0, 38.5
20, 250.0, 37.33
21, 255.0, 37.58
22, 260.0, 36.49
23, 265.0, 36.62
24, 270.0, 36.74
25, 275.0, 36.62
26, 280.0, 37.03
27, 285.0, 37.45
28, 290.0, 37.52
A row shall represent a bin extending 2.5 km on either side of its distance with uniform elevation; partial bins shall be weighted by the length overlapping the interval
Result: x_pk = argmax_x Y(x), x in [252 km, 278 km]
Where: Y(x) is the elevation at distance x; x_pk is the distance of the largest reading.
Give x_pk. 255.0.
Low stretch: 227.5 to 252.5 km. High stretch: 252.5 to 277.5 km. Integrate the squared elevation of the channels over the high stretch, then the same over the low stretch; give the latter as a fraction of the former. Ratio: 1.04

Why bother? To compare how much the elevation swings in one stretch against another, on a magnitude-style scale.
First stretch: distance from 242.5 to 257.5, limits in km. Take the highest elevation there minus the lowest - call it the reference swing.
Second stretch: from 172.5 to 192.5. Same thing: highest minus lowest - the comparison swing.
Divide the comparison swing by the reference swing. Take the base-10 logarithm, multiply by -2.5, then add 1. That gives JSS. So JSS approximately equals 1.3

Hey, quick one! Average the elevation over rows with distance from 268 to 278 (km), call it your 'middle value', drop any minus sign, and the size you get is 36.7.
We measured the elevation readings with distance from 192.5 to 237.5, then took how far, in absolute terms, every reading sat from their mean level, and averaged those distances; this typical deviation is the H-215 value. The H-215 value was 0.583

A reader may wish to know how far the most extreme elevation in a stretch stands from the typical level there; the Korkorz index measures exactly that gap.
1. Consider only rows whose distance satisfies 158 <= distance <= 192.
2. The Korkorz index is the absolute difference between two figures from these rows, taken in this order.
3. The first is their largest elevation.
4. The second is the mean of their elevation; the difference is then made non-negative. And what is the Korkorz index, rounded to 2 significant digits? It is 0.59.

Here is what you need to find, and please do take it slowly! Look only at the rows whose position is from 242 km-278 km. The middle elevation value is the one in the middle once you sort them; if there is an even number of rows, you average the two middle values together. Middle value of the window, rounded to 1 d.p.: 36.7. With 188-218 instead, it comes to 36.4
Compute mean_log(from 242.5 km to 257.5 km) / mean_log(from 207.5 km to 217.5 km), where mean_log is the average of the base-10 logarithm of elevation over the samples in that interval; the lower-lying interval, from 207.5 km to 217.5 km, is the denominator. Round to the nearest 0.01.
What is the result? 1.01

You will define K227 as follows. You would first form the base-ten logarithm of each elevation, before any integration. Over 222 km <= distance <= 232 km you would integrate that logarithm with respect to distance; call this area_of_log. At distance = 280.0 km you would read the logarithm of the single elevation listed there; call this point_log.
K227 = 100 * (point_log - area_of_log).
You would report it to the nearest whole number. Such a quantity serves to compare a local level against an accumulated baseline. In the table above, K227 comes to -1411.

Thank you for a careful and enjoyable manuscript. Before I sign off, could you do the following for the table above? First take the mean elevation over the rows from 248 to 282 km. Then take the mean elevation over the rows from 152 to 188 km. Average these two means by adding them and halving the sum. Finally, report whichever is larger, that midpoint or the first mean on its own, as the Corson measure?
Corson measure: 36.9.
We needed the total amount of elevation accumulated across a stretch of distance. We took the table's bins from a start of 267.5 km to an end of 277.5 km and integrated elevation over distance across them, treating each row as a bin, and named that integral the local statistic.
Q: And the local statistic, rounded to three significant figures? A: 367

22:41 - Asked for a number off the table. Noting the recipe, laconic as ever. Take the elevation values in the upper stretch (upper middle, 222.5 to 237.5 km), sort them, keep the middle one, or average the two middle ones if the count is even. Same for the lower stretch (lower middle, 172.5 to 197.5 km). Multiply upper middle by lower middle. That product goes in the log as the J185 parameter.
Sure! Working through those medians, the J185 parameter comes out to 1368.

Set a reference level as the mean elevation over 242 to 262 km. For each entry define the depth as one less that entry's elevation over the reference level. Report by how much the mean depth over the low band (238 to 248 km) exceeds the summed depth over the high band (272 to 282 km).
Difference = -0.06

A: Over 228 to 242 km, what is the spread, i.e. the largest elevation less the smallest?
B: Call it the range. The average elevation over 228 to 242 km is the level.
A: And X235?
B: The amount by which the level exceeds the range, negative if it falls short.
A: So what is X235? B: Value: 35.8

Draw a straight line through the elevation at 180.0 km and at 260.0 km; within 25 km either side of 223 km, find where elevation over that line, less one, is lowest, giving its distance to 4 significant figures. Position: 205.0 km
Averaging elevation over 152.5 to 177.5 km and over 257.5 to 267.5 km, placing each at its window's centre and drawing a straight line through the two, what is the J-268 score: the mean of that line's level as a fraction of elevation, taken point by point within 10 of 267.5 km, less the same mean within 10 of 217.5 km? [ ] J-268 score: 0.00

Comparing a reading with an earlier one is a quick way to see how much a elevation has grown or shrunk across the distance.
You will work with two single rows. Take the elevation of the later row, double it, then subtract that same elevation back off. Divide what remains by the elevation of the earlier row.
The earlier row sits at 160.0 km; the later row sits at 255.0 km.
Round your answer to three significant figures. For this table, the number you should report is 1.02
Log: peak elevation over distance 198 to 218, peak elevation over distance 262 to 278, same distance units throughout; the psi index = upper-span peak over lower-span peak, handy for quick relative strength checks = 0.981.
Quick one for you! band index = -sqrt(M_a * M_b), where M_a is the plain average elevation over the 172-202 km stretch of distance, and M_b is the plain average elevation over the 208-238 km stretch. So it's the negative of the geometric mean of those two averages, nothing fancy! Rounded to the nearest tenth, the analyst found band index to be -36.8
